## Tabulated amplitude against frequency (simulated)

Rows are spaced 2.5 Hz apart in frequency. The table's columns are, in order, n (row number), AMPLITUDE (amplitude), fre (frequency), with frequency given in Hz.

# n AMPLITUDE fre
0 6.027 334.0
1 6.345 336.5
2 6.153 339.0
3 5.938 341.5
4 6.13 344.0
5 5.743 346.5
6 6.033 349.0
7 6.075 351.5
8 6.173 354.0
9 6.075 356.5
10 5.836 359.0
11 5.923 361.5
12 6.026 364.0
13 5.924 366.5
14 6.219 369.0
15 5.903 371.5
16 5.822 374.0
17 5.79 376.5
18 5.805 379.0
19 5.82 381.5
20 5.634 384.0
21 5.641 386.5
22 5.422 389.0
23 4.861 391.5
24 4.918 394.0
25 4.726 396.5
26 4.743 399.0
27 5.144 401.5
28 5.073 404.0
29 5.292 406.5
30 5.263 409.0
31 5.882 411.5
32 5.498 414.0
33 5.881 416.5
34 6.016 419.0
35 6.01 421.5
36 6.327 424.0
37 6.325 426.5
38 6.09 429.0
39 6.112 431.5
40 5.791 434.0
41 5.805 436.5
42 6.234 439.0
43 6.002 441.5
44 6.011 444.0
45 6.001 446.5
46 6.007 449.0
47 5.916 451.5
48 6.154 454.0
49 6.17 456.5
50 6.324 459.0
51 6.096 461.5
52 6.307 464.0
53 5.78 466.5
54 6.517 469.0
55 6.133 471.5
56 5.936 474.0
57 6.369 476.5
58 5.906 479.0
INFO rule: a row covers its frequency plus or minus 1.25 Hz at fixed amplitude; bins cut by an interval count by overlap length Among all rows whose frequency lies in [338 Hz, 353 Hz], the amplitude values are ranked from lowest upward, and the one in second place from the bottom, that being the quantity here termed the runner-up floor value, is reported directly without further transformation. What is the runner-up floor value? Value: 5.938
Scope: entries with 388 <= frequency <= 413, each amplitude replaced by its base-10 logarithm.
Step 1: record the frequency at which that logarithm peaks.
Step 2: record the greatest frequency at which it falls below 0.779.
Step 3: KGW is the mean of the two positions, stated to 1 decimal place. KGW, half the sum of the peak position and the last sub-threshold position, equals 411.5 Hz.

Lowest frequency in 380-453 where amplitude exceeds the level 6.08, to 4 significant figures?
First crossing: 424.0 Hz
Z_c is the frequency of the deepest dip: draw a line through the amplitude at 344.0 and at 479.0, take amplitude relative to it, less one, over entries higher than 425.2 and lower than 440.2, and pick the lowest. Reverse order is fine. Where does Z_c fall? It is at 434.0 Hz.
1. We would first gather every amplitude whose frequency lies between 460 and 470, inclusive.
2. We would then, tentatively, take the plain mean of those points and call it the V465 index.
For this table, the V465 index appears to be 6.17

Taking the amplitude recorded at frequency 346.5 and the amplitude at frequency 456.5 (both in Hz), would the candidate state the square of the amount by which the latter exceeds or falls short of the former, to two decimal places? 0.18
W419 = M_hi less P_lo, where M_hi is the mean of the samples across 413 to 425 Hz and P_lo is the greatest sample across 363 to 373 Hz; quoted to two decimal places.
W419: -0.27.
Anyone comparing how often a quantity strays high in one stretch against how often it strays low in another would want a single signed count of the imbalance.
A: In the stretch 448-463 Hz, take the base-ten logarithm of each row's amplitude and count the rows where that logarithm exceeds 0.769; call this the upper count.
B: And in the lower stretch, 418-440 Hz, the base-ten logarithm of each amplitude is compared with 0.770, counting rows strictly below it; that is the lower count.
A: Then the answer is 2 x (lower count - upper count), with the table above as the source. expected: -8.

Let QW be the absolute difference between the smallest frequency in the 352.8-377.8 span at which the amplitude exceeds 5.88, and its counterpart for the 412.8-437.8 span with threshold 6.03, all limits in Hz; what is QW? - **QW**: 70.0 Hz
